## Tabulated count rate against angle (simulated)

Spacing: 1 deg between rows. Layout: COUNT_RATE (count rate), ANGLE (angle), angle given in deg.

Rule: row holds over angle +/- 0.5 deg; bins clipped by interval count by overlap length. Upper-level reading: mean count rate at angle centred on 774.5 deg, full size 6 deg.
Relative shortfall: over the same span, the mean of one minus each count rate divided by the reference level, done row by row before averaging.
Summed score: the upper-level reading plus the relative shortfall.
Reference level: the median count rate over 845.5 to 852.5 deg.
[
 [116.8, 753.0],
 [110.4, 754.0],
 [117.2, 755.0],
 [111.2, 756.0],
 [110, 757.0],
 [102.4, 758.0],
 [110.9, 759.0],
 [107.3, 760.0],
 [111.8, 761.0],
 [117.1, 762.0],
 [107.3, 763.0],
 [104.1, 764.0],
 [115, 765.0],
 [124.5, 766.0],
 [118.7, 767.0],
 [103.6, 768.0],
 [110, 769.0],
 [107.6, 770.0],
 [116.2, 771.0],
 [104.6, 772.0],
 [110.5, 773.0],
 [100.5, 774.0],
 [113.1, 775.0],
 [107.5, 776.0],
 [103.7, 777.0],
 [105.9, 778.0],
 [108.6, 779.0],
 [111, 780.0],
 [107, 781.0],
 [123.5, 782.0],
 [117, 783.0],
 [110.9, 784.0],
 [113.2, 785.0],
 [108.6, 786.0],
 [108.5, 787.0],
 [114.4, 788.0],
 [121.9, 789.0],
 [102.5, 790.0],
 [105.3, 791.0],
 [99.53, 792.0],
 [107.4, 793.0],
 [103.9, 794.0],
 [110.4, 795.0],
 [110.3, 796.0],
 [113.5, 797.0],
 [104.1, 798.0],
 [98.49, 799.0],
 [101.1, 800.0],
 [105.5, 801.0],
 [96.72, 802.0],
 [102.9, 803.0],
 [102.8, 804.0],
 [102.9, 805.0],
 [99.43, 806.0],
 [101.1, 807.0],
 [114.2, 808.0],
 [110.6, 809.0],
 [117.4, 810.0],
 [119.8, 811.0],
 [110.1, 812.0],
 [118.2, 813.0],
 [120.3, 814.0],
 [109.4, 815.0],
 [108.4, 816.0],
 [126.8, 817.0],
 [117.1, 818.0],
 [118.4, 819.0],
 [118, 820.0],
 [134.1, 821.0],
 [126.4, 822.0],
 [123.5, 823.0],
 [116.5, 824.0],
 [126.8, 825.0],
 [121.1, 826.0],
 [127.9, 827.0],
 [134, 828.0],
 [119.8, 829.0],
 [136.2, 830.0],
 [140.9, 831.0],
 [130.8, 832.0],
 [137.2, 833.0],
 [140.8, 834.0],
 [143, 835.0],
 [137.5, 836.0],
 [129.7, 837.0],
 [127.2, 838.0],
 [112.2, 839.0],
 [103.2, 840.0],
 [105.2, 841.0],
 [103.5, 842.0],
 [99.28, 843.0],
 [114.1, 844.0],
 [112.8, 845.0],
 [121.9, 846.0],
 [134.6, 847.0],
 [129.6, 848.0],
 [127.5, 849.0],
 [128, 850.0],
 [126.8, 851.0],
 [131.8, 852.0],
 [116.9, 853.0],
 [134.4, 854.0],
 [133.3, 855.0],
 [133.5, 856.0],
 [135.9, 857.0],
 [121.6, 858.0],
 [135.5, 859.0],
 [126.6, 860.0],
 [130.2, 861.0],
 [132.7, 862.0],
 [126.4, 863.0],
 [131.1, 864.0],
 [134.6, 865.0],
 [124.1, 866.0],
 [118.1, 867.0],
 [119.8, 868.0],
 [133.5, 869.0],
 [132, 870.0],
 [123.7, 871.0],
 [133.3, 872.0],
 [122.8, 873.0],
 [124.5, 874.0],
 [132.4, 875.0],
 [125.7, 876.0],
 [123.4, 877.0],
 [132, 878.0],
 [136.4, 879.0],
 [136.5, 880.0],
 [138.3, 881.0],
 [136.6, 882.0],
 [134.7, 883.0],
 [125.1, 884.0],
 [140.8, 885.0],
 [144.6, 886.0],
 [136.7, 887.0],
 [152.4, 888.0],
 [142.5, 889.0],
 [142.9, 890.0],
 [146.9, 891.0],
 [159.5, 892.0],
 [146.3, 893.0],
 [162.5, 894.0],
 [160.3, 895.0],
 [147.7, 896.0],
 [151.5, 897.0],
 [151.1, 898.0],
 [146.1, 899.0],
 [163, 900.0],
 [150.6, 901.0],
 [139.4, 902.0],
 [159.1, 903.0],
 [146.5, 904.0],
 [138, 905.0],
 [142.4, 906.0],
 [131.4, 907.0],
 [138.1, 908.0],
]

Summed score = 107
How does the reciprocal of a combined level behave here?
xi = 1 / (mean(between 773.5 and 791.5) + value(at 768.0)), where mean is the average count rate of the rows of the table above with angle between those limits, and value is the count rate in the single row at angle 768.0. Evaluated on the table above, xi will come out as 0.0047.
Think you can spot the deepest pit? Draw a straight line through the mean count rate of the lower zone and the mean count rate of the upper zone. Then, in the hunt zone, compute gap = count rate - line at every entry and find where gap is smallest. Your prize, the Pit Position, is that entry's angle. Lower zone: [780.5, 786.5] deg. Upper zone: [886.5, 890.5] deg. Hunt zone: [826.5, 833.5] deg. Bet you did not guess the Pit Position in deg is 829.0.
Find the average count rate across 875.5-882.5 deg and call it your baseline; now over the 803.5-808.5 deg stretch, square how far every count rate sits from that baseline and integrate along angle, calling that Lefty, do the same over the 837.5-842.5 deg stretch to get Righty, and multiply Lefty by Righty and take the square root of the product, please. 3520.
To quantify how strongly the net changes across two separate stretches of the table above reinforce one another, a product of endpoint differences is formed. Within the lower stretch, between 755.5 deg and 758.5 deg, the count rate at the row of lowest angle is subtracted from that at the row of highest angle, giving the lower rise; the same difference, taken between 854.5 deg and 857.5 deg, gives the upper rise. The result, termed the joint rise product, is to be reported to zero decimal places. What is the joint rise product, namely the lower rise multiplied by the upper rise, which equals -23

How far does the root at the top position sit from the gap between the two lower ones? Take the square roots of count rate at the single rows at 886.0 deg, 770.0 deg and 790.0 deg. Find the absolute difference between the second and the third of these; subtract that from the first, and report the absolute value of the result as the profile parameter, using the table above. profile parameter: 11.8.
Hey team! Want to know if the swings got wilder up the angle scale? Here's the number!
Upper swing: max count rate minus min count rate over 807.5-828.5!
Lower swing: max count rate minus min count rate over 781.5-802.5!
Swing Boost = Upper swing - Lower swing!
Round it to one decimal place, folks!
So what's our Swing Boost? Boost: -1.1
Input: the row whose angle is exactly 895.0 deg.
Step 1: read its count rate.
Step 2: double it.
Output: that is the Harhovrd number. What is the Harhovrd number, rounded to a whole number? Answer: 321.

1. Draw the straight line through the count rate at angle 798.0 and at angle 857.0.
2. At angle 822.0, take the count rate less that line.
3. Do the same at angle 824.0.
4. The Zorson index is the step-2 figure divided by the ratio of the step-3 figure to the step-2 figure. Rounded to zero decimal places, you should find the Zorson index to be -54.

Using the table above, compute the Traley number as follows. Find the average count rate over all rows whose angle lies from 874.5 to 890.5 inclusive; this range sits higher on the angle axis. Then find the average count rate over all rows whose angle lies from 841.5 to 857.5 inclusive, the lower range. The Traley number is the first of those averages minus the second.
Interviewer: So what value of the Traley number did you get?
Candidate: 12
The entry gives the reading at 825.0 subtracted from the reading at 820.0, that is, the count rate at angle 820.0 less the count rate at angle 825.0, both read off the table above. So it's -9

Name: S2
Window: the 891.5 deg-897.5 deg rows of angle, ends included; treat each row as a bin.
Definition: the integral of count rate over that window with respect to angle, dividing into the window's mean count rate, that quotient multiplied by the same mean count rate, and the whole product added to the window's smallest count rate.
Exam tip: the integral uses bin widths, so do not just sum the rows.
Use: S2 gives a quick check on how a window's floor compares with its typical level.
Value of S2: 172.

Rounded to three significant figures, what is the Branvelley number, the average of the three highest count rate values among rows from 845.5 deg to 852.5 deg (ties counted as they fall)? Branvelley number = 132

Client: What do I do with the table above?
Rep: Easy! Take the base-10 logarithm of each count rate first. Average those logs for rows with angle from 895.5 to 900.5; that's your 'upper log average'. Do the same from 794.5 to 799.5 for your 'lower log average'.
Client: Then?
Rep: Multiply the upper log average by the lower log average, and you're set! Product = 4.43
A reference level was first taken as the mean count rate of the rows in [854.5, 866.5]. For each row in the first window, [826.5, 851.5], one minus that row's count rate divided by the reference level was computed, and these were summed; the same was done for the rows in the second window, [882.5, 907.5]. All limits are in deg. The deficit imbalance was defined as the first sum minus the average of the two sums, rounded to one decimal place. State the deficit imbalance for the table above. 2.1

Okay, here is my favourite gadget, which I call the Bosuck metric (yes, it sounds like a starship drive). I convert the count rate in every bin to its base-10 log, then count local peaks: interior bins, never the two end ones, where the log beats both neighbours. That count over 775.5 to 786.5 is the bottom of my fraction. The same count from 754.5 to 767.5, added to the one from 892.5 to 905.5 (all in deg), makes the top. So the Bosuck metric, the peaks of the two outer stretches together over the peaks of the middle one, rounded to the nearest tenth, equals 2.3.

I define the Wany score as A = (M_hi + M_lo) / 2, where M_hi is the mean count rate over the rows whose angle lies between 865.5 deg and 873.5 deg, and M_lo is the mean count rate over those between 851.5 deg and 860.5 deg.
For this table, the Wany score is 127.9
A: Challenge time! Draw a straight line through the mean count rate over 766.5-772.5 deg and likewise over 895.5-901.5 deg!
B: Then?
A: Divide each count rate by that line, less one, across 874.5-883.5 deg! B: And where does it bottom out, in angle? 877.0 deg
